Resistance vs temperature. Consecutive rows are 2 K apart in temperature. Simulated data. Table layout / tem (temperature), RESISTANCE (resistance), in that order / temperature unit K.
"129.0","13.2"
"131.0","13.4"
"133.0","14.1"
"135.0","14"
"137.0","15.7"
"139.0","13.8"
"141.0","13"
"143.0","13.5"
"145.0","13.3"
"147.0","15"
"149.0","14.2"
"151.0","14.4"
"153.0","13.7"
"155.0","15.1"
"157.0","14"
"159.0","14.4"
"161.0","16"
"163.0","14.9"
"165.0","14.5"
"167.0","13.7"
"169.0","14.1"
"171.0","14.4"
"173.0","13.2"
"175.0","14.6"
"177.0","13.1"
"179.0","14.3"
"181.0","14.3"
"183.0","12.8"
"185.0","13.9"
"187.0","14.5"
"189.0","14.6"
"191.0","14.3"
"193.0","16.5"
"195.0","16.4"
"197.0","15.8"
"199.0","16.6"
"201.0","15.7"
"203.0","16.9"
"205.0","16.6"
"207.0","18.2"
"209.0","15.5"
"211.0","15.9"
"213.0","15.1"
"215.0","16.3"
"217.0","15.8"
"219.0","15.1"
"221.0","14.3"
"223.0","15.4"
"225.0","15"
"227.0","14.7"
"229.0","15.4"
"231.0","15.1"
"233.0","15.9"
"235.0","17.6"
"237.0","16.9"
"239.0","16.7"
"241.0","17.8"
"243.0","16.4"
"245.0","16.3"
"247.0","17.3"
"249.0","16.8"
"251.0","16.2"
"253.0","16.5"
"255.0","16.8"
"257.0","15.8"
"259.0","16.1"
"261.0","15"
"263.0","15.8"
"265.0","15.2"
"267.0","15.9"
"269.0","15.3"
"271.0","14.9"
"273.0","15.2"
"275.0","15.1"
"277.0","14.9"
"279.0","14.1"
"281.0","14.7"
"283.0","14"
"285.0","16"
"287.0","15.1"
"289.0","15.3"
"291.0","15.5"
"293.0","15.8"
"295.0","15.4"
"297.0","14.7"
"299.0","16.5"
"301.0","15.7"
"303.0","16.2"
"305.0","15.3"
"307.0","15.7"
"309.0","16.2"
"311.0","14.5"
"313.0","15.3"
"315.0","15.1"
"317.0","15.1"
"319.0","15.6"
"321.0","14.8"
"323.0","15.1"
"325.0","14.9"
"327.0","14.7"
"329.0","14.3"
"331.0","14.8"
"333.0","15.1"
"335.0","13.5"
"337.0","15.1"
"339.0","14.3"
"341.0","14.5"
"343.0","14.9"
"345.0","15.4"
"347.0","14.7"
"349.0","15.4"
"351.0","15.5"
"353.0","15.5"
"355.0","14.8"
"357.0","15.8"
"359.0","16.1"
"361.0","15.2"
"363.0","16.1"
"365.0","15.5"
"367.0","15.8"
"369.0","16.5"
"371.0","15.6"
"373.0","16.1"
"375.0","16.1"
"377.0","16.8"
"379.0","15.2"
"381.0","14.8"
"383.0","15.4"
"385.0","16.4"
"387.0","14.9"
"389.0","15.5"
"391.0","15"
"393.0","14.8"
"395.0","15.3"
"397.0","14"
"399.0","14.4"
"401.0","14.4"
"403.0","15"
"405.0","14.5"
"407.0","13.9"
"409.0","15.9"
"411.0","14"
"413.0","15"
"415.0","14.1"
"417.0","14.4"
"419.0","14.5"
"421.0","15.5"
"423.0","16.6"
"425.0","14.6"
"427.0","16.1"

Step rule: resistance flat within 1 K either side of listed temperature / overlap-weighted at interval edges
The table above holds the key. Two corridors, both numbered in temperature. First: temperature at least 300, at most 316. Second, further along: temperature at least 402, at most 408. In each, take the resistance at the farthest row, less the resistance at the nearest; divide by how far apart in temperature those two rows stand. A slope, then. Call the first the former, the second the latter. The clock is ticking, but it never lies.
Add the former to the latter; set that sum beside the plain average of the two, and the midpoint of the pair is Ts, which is -0.24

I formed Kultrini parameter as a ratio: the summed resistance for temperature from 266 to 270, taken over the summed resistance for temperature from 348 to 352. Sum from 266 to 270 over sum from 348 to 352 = 1.01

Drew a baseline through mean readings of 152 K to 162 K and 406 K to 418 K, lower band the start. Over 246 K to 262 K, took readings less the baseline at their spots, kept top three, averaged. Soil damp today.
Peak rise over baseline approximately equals 2.4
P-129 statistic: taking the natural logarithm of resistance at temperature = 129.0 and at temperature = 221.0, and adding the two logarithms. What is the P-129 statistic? 5.24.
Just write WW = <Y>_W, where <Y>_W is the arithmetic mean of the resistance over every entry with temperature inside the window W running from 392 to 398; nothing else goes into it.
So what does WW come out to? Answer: 14.7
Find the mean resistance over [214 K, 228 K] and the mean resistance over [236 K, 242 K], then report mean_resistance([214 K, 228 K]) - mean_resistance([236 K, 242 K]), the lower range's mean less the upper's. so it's -1.9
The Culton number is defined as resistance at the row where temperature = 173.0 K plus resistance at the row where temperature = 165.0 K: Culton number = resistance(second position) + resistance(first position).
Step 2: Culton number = 27.7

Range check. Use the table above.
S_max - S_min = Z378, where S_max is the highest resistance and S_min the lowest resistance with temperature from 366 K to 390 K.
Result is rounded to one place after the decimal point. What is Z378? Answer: 2.0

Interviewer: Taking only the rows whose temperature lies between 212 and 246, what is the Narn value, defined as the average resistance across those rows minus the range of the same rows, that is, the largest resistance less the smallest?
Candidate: 12.4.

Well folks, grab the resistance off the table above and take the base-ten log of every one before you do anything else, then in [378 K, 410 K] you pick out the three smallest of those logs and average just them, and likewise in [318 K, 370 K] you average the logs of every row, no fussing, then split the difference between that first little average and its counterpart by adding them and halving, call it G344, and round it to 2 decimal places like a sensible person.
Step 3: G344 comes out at 1.16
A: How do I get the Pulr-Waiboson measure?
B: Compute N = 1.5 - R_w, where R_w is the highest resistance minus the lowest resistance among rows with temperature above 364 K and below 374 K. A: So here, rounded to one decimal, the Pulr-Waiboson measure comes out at 0.5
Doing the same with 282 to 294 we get -0.5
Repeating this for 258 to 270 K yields 0.4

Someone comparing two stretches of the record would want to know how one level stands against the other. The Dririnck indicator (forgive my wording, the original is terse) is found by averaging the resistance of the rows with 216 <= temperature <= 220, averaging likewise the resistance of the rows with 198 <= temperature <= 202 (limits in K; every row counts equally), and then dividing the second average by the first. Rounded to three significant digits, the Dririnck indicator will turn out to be 1.05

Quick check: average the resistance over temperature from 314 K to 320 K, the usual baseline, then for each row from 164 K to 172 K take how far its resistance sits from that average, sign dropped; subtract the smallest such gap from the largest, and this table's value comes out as 0.80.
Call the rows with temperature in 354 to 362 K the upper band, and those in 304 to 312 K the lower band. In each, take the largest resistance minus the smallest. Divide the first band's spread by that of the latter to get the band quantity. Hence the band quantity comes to 0.76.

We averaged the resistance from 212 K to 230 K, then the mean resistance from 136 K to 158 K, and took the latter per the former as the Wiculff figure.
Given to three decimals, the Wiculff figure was 0.929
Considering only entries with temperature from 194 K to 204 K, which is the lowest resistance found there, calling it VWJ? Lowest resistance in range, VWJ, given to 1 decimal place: 15.7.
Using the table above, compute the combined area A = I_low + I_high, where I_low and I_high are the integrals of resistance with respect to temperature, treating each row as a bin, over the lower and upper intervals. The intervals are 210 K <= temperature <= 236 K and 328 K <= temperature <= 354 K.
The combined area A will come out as 789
